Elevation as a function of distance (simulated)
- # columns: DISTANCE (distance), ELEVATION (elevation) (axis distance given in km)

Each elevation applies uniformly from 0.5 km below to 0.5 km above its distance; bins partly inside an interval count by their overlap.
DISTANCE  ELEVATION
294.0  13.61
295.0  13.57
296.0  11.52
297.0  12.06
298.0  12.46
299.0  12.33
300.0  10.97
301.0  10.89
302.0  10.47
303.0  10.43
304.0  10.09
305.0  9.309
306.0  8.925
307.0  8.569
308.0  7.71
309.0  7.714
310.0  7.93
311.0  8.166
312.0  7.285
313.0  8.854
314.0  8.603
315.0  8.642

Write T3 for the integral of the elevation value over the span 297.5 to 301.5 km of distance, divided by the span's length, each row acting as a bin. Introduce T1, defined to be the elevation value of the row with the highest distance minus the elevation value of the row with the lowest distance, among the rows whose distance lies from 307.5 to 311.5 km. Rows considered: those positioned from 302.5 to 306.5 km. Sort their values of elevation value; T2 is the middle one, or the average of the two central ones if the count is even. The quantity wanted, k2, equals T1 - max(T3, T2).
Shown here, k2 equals -11.2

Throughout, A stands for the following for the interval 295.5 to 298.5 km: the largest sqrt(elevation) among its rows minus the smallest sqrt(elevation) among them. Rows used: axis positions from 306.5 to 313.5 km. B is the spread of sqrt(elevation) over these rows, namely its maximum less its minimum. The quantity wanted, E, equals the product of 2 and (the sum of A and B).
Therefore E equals 0.82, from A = 0.14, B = 0.28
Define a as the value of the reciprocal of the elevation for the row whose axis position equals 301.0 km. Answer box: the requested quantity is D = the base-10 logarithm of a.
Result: -1.04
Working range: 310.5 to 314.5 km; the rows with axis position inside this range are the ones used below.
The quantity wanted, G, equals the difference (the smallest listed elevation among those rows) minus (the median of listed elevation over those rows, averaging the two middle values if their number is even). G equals -1.1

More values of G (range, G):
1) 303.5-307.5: -0.5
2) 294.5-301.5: -1.2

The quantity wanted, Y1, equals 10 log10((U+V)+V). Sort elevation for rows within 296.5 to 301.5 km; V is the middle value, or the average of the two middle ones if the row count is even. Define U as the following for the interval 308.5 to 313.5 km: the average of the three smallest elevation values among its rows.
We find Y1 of 15.0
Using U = 7.6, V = 12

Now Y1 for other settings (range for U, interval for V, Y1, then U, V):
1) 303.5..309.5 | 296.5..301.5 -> 15.1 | 8.0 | 12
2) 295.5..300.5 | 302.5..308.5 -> 14.7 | 11.5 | 9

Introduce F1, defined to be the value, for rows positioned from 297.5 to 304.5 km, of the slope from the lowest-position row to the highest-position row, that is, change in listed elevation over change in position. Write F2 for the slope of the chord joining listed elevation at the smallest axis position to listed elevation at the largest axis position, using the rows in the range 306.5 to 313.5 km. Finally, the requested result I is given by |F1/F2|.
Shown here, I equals 8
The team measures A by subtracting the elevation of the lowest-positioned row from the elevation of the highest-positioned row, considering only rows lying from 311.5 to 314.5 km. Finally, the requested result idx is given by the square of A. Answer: 1.74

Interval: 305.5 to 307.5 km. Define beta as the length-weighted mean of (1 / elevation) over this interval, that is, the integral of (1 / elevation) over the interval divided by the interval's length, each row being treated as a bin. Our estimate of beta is 0.114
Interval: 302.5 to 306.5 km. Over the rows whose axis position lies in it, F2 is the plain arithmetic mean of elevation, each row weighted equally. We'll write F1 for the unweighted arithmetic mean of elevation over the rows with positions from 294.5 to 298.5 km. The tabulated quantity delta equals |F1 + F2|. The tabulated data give 22.1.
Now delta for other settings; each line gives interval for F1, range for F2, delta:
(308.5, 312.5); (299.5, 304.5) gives 18.3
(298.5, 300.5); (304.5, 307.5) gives 20.6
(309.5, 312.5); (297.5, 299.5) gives 20.2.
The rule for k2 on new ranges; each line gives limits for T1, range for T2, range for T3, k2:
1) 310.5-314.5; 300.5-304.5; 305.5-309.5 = -10.0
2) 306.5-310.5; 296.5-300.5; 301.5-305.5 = -12.8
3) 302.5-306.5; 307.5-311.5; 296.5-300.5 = -13.5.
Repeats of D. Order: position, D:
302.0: -1.02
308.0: -0.89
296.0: -1.06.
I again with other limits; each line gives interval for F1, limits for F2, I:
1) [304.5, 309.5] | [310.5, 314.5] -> 3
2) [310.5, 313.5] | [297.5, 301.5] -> 1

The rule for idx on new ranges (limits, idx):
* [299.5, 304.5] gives 0.77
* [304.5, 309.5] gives 2.54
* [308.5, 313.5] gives 1.30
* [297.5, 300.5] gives 2.22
